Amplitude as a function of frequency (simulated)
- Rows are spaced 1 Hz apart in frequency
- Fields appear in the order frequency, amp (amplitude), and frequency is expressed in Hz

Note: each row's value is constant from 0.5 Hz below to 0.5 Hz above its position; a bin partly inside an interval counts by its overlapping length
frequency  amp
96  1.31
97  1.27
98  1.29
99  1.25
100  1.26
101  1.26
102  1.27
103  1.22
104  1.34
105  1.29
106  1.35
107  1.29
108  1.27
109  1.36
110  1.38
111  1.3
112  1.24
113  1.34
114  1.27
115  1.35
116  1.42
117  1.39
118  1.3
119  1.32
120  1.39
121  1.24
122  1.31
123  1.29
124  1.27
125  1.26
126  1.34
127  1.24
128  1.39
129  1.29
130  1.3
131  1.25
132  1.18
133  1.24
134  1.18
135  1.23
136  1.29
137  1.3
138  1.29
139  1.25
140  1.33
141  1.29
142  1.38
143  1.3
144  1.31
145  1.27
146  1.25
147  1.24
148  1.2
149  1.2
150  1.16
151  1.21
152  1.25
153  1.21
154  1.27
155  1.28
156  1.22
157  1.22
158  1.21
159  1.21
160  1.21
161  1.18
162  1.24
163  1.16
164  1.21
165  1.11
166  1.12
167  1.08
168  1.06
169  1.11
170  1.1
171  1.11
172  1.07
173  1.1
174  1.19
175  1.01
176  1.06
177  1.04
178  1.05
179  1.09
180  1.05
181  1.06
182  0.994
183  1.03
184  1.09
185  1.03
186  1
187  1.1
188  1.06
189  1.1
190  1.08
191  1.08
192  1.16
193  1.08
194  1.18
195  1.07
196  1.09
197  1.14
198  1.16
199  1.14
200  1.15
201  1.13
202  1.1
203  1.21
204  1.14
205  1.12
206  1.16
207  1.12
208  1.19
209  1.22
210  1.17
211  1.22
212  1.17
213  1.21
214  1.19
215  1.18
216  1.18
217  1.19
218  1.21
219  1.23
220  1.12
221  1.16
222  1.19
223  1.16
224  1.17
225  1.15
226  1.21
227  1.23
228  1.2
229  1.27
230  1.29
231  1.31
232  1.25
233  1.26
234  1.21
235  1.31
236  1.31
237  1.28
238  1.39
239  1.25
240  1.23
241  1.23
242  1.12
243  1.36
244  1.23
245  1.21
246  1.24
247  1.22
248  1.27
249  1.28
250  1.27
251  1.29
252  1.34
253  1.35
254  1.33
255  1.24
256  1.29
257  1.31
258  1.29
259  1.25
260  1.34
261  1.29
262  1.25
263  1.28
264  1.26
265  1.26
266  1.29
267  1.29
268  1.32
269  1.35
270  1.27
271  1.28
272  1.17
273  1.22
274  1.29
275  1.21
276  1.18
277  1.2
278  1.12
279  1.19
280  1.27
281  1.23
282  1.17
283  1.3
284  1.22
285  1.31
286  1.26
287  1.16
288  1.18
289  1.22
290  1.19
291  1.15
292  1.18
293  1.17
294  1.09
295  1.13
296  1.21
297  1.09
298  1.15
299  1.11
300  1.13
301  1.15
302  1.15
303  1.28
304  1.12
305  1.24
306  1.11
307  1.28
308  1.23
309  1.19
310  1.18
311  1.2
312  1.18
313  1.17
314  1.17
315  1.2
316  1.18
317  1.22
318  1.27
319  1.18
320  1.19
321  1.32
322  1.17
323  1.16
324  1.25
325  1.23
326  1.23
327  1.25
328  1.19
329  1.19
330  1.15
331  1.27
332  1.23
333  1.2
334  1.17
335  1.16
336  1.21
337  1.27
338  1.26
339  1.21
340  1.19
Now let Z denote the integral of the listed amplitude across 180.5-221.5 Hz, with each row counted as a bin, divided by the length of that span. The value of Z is 1.13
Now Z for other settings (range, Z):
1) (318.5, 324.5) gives 1.21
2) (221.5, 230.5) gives 1.21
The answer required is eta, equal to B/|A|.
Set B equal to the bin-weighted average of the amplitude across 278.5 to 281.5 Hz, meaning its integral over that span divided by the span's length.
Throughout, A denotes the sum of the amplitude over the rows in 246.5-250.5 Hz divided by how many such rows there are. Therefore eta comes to 0.98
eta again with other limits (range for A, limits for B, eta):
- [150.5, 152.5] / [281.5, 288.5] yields 1.00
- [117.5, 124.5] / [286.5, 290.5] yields 0.91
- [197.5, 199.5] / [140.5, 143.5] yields 1.15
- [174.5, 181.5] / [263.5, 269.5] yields 1.23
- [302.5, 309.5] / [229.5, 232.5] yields 1.06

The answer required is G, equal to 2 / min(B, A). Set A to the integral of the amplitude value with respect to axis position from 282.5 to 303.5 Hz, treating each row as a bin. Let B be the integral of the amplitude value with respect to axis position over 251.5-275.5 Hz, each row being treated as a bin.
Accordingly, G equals 0.08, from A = 25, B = 31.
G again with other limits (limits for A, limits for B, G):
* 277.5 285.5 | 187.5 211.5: 0.20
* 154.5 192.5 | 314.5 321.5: 0.23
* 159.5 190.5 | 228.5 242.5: 0.11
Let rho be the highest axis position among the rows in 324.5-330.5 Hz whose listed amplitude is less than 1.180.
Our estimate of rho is 330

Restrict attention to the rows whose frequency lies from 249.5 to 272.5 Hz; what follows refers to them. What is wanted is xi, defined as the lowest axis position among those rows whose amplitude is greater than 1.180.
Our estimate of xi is 250 Hz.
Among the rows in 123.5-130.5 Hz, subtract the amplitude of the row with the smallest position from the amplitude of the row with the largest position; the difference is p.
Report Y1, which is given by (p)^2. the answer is 0.001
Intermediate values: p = 0.03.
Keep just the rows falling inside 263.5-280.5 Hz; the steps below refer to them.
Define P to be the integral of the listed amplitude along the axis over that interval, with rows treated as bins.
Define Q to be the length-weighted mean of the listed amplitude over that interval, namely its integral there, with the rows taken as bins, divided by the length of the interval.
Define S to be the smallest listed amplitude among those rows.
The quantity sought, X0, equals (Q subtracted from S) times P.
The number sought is -2.7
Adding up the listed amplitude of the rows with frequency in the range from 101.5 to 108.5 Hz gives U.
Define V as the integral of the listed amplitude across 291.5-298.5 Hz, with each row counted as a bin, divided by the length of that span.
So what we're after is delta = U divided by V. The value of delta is 7.9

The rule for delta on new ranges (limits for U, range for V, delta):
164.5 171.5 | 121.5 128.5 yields 5.9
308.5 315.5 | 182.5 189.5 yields 7.8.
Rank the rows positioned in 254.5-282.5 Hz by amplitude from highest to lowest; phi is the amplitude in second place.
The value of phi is 1.34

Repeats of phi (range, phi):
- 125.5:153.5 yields 1.38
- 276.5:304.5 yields 1.3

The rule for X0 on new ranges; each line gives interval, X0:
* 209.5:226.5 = -1.3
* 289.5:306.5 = -1.3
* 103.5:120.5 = -2.0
